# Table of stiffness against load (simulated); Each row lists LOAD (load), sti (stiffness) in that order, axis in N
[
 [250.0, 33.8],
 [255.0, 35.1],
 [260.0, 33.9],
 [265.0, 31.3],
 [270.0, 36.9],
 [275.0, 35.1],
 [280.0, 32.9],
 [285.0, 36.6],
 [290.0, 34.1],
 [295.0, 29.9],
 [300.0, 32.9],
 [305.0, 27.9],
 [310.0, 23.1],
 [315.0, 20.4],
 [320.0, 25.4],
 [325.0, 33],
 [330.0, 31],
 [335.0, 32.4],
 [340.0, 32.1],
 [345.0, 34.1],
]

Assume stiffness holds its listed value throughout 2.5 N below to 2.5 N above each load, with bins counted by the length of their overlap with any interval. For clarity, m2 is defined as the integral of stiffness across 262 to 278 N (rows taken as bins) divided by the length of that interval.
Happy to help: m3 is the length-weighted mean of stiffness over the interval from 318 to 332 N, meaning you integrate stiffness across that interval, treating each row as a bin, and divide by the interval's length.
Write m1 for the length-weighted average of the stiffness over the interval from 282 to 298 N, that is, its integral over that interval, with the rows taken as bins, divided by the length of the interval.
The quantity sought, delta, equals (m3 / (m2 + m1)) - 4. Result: -3.56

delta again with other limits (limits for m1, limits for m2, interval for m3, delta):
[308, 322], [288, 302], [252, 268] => -3.39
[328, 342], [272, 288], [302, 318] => -3.64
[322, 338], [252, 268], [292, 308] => -3.54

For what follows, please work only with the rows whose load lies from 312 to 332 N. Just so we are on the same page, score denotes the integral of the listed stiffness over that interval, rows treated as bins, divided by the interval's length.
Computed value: 27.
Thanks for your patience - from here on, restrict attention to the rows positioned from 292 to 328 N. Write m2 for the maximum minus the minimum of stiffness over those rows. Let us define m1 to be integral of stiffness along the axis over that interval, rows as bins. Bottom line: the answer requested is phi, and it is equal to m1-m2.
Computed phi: 983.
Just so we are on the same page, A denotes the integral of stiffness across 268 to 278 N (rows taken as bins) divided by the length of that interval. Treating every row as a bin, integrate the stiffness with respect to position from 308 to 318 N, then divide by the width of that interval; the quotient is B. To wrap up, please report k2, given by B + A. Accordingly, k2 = 57.7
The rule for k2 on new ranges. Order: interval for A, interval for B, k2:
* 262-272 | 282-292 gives 69.2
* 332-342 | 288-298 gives 64.1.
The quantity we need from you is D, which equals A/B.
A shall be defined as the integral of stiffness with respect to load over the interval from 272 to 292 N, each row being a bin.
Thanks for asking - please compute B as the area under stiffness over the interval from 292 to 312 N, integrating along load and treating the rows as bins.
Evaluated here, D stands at 1.2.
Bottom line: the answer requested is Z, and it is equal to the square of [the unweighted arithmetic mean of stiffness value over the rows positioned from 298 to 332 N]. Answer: 766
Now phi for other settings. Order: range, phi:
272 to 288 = 555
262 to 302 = 1342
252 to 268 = 533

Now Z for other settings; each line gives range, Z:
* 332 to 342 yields 1040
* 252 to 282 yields 1170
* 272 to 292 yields 1202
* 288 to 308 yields 973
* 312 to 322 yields 524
